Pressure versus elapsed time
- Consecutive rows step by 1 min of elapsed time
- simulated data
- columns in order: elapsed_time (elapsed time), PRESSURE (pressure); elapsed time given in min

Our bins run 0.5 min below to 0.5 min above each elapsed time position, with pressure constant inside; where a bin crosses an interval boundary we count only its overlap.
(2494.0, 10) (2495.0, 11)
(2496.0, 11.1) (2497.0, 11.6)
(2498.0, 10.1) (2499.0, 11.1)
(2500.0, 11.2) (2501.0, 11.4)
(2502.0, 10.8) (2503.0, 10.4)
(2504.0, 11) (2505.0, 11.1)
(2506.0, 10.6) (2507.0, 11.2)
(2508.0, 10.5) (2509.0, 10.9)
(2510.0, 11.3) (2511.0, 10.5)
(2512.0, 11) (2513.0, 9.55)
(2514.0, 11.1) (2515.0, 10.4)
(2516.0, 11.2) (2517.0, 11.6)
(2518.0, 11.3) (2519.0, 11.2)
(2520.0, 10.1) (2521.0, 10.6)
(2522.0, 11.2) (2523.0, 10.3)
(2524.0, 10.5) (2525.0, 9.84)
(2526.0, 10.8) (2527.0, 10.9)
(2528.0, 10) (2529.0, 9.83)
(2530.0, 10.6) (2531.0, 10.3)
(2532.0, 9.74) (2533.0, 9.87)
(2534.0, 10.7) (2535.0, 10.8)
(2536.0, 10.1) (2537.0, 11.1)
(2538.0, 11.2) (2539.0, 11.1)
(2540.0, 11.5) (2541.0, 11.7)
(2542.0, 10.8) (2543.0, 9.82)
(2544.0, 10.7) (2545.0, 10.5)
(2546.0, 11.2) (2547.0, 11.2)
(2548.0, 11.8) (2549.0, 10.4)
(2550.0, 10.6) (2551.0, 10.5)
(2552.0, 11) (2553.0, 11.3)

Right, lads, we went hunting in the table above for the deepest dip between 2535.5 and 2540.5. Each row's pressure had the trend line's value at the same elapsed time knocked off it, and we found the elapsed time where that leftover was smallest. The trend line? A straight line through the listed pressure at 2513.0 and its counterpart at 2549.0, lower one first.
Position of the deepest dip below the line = 2536.0 min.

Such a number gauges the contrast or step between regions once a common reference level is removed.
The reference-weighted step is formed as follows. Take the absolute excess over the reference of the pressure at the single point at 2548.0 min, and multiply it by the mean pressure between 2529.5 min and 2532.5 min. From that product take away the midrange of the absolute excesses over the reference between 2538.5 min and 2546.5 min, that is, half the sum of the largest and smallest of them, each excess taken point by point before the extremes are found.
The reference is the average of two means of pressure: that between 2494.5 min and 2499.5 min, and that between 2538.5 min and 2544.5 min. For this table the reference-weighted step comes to 8.0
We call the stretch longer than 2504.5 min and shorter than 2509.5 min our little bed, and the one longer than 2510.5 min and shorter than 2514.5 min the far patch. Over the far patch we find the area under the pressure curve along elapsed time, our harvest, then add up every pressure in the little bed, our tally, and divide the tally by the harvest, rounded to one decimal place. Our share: 1.3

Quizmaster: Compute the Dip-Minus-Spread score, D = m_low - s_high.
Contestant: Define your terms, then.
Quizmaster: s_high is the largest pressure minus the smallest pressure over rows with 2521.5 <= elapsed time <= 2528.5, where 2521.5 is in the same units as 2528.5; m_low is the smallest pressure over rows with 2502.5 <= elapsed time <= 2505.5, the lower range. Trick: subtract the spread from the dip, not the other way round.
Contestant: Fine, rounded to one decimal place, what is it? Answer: 9.0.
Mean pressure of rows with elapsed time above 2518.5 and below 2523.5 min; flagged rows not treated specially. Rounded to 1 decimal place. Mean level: 10.7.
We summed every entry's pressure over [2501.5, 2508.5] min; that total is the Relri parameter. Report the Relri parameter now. 76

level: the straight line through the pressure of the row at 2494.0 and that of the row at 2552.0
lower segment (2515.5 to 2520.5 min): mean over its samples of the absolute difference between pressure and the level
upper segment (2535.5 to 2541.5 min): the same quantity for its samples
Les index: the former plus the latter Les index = 1.4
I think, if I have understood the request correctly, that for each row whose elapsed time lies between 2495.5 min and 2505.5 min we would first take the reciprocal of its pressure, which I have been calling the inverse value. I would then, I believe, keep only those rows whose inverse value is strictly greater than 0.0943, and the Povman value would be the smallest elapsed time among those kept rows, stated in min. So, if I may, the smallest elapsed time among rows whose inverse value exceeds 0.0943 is 2498.0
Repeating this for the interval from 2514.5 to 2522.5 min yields 2515.0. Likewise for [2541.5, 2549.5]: 2543.0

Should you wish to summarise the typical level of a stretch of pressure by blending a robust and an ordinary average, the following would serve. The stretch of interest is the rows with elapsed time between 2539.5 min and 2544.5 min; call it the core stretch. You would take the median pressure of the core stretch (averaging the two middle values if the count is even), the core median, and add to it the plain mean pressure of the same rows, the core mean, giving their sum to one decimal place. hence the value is 21.7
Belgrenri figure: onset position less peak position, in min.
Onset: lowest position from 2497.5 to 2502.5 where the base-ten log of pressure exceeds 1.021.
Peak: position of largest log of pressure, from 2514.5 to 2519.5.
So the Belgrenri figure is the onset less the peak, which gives -18 min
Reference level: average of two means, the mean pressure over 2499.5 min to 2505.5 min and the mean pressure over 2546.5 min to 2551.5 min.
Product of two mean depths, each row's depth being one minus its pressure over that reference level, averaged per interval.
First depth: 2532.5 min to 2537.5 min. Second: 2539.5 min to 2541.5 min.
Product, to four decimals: -0.0024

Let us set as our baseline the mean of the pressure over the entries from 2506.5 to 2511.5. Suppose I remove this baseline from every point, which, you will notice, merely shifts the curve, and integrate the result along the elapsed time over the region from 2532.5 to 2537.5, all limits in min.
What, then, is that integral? -1.8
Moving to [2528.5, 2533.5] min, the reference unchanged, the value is -4.1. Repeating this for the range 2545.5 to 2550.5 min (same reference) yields 0.8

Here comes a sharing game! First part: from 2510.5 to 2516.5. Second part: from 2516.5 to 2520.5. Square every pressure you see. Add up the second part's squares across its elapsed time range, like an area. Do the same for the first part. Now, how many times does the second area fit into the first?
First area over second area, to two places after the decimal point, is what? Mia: 1.39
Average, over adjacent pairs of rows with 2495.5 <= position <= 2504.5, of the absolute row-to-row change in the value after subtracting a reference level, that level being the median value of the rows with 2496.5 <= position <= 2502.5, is 0.61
